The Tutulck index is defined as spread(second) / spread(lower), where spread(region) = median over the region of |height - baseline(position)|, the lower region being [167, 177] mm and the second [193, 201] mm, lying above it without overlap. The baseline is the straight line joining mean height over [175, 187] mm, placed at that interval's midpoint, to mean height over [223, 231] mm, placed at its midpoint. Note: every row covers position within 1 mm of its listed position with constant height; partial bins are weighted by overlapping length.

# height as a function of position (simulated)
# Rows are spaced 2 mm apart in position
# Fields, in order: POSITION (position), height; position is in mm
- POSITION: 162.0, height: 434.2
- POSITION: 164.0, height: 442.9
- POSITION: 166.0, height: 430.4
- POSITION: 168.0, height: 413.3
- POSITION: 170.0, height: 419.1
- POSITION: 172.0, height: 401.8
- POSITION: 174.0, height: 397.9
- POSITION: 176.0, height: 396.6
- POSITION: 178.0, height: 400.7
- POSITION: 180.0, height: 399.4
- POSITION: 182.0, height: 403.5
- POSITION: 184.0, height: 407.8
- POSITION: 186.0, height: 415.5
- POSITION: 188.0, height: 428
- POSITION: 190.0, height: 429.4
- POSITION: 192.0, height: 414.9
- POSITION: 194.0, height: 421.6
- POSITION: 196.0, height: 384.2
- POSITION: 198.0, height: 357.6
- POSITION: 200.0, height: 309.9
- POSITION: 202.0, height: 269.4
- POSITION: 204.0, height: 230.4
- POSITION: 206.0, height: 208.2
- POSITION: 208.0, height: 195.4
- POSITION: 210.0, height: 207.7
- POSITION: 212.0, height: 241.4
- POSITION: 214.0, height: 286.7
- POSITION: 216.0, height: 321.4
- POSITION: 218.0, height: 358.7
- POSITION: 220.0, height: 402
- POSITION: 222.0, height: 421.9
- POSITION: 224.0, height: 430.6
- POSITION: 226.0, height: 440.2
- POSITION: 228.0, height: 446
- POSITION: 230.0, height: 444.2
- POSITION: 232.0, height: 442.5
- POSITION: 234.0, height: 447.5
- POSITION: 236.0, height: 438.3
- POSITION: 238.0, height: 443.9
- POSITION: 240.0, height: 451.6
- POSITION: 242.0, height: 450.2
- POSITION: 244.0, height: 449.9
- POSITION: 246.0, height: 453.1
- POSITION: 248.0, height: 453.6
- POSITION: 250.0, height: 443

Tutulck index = 9.1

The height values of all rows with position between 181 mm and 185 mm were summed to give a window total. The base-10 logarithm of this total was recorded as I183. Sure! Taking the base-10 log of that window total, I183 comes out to 2.91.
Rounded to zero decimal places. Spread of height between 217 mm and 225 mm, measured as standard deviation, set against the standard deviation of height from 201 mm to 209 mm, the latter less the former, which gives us 0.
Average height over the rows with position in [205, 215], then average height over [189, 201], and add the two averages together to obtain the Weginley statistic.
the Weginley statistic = 614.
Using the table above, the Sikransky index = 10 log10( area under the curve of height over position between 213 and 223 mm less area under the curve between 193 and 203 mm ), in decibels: 19.8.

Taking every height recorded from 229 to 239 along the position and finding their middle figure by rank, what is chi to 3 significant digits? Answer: 444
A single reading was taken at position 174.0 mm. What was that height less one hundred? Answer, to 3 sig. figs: 298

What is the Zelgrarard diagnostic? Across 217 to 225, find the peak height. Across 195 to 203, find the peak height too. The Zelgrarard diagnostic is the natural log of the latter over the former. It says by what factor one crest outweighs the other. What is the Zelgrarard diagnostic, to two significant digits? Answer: -0.11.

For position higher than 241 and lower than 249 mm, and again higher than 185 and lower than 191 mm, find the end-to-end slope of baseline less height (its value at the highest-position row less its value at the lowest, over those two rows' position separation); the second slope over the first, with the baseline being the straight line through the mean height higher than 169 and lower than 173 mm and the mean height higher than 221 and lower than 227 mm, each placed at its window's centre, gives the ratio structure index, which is 17.1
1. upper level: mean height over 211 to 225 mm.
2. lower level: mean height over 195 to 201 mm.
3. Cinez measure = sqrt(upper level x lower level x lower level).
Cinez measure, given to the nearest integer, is 6575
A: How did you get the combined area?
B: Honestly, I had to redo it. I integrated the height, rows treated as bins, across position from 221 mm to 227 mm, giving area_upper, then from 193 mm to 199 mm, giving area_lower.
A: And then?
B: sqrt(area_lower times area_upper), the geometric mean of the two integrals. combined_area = 2453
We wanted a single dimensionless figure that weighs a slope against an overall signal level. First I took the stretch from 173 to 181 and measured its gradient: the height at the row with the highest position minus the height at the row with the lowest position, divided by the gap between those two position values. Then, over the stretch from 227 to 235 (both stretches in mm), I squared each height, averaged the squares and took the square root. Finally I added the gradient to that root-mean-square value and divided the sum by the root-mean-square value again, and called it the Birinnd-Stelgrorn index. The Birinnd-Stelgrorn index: 1.00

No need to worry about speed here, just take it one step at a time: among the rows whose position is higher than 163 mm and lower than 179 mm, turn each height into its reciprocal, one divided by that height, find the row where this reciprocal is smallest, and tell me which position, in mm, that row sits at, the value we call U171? 164.0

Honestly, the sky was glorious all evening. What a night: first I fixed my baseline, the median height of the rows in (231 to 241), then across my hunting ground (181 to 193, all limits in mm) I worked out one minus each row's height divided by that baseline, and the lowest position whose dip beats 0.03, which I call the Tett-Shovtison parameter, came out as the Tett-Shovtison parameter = 182.0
